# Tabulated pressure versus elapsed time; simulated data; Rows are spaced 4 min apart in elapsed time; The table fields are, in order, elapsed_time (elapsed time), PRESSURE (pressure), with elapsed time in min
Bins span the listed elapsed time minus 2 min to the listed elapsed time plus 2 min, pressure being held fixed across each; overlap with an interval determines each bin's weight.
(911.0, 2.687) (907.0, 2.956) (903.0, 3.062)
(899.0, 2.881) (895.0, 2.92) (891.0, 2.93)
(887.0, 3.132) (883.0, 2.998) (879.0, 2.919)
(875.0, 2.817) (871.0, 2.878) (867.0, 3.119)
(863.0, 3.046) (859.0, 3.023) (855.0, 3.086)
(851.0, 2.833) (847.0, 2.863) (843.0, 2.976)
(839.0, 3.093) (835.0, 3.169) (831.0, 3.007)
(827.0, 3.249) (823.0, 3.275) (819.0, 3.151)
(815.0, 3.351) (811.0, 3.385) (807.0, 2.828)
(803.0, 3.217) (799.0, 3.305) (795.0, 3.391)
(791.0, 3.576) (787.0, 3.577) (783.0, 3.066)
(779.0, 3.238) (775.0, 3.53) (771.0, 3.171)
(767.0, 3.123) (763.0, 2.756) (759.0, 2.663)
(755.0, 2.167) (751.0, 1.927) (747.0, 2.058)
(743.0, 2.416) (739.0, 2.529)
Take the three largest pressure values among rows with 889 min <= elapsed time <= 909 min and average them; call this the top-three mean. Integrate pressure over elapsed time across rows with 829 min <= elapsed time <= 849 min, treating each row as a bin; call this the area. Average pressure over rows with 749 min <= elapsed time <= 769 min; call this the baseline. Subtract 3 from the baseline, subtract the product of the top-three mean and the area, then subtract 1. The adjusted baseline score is -182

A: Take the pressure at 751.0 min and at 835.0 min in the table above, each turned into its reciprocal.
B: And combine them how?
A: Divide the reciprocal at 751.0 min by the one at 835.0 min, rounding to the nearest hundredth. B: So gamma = 1.64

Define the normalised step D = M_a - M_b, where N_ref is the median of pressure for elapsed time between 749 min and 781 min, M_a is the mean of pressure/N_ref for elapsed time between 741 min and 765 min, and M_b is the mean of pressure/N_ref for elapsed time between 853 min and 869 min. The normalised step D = -0.25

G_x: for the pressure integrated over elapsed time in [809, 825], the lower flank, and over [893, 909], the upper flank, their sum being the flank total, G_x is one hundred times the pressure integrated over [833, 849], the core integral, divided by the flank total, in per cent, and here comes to 48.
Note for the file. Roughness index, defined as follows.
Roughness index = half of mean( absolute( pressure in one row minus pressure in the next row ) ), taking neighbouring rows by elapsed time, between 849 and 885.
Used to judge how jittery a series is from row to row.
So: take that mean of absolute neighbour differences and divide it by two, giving 0.056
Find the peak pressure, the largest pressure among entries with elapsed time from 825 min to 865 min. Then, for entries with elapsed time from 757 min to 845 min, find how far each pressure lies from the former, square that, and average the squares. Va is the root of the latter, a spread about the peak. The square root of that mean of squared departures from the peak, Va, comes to 0.25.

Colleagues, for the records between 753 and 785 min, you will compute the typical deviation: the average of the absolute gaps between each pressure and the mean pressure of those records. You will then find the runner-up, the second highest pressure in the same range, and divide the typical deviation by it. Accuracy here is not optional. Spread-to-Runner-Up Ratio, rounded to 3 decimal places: 0.101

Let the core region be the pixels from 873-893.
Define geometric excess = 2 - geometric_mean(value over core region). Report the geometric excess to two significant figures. -0.96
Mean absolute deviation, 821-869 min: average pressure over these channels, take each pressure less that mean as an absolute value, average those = 0.10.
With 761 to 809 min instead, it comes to 0.20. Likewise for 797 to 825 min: 0.13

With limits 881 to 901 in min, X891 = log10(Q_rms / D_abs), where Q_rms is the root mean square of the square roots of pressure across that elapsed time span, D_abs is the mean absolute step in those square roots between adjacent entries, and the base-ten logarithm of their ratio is 1.79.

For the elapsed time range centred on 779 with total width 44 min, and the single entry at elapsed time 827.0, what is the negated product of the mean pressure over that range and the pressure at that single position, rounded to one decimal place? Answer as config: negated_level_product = -10.5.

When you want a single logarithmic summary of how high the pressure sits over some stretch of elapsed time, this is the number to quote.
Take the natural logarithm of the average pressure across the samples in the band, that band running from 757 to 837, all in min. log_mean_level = 1.16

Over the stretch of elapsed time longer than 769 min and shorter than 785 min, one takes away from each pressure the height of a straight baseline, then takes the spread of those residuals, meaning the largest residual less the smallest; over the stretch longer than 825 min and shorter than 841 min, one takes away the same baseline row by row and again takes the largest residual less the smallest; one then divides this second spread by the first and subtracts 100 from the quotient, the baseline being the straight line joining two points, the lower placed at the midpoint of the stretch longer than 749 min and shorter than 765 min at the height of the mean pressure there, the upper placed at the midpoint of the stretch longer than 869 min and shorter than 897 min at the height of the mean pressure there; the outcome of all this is -99.5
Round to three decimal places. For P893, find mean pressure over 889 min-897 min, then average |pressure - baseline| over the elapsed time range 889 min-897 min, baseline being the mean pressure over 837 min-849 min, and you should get 0.052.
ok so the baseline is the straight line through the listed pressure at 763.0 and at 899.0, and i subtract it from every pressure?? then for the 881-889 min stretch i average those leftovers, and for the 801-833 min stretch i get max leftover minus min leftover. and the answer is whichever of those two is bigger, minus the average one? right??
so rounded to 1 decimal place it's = 0.4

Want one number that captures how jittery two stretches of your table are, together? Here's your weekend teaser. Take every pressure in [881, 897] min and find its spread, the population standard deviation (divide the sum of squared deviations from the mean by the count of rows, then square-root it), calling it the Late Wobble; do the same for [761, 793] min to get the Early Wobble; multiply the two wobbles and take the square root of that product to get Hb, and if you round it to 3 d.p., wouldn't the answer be 0.152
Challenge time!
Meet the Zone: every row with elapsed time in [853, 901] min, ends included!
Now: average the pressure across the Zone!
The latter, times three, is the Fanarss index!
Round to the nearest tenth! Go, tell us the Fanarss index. 8.9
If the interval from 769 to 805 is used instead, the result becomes 10.0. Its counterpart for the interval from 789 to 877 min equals 9.4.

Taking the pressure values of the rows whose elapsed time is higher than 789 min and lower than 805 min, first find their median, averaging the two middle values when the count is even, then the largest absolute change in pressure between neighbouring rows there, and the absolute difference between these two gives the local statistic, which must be 3.16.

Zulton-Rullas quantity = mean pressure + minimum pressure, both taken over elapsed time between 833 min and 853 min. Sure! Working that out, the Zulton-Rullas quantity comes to 5.82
